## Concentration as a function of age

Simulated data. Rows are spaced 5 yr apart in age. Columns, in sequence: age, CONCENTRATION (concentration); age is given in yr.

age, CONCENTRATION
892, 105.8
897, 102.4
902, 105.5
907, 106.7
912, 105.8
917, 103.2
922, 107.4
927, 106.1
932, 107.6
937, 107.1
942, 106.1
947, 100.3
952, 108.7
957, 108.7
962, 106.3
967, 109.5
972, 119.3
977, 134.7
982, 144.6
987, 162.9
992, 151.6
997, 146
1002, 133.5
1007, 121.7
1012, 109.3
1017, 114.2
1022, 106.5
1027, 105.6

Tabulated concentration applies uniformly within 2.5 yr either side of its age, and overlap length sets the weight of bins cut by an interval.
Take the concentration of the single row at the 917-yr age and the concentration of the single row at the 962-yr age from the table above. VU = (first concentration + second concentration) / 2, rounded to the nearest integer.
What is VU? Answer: 105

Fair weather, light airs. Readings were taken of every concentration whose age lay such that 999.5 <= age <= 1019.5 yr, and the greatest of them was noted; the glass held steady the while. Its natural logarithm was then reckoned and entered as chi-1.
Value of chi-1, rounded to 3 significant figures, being 4.89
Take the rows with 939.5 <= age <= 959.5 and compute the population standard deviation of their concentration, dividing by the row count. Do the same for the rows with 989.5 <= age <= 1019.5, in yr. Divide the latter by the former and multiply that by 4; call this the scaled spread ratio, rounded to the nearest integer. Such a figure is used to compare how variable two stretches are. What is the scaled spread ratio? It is 18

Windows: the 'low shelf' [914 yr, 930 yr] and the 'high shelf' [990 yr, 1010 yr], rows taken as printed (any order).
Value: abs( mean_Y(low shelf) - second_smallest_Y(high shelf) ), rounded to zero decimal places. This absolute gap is 28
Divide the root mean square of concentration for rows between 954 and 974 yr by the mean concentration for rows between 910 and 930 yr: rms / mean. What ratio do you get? 1.05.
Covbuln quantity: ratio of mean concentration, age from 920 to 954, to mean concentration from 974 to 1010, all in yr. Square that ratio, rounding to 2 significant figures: 0.56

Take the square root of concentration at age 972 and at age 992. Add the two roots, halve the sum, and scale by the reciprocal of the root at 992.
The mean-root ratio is 0.94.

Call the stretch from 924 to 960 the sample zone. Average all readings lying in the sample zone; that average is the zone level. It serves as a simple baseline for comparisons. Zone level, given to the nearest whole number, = 106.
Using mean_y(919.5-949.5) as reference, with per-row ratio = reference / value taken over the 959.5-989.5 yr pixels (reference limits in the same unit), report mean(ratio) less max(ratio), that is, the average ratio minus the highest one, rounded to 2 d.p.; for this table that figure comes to -0.16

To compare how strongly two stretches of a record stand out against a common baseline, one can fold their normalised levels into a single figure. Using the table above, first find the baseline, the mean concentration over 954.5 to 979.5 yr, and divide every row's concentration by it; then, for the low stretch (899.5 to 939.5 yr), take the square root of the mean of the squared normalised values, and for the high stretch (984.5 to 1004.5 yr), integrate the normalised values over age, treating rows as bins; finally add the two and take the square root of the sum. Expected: 5.2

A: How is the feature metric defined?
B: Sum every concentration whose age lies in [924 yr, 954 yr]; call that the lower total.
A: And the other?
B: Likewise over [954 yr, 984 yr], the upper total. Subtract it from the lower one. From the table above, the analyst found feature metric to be -87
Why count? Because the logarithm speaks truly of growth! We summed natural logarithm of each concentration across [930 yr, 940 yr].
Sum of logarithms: 9.35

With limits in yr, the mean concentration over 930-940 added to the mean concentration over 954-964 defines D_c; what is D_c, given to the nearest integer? 215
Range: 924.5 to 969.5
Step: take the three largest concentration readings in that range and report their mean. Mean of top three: 109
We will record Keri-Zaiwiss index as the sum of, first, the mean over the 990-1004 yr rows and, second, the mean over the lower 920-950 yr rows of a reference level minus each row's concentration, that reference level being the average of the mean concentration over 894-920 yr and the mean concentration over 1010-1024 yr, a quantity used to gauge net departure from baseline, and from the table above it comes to -35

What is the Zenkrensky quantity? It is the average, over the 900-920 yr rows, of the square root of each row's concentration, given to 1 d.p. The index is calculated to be 10.3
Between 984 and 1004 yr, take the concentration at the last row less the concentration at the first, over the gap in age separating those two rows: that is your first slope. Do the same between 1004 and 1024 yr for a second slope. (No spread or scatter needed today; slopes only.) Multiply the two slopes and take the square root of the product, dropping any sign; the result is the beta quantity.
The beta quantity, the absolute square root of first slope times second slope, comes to 1.4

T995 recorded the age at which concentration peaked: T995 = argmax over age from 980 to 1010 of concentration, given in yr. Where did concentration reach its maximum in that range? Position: 987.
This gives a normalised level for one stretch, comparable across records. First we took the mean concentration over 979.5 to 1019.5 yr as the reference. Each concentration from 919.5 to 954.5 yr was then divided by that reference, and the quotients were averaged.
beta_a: 0.78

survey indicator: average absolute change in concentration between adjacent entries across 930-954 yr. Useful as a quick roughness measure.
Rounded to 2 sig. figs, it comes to 3.9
